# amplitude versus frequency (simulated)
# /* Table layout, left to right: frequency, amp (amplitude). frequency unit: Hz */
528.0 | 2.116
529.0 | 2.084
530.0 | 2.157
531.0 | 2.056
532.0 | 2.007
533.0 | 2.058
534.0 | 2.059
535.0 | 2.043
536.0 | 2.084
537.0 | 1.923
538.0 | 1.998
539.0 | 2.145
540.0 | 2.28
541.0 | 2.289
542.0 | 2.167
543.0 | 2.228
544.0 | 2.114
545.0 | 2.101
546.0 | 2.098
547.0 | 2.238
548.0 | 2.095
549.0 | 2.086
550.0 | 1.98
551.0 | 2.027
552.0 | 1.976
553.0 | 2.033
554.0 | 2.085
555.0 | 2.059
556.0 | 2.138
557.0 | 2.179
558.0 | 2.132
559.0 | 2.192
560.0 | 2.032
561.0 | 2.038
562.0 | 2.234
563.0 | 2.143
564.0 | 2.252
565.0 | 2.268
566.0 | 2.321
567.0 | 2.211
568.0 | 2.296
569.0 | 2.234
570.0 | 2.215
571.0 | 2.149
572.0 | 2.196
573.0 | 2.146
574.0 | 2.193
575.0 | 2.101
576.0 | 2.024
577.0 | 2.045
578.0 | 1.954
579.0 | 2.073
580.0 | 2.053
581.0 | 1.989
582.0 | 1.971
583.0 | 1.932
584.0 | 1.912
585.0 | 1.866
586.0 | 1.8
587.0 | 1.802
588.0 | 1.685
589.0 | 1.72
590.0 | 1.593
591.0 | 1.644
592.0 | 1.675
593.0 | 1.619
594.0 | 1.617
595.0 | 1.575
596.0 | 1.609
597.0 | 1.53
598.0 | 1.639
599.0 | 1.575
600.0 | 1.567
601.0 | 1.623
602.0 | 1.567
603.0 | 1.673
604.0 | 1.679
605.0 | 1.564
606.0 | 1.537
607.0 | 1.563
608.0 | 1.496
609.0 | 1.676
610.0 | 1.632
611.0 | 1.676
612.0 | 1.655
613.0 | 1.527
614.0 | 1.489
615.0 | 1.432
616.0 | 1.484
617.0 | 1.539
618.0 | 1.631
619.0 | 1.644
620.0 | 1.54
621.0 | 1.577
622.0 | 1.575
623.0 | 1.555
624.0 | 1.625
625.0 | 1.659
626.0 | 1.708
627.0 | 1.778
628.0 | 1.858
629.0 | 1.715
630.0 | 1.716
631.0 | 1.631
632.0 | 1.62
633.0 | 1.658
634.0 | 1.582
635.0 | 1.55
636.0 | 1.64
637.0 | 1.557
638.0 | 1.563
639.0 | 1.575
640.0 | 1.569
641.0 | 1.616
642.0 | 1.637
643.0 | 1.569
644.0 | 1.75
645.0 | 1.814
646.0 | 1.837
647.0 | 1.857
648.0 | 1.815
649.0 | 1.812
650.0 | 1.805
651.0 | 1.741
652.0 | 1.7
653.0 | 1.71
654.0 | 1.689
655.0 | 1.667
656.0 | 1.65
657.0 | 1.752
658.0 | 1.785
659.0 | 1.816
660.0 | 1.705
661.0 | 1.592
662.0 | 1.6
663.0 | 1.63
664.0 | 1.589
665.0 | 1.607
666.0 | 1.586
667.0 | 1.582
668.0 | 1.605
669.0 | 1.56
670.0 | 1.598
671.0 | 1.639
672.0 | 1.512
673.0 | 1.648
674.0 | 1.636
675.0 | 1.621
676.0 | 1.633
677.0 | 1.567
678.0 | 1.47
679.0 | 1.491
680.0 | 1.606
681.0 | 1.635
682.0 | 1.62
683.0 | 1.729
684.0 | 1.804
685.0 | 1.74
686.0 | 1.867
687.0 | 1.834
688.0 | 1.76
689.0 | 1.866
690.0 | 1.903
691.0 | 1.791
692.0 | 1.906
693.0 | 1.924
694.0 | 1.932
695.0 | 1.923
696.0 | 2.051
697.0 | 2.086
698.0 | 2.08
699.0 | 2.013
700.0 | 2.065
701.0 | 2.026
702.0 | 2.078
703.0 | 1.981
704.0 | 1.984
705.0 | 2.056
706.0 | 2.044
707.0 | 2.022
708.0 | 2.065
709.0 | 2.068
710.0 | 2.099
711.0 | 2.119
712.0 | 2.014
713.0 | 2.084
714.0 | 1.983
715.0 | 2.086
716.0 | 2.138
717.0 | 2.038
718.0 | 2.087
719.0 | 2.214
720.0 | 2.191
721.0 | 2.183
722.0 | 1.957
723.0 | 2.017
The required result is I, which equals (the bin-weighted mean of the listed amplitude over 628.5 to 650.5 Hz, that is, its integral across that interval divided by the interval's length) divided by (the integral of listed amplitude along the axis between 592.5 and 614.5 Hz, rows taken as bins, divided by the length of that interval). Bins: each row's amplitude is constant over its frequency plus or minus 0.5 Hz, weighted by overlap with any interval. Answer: 1.05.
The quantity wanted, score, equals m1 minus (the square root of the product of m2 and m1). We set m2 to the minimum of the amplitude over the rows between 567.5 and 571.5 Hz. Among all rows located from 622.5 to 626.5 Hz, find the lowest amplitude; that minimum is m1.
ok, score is -0.27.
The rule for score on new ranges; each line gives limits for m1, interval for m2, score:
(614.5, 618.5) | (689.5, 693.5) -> -0.17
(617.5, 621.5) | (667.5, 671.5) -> -0.01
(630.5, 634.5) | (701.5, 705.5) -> -0.19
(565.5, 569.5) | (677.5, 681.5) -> 0.41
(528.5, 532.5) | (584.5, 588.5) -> 0.17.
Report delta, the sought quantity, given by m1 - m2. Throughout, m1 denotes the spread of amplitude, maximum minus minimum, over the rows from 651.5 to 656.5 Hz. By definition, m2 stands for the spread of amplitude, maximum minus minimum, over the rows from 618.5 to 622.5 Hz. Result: -0.04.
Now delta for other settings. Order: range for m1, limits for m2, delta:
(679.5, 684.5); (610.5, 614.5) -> 0.01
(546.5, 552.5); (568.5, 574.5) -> 0.17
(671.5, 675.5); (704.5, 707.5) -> 0.10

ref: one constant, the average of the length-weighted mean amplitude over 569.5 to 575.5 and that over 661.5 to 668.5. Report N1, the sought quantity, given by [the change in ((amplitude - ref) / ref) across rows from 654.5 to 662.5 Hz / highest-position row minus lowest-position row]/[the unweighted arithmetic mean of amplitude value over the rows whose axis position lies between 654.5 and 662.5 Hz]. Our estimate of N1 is -0.021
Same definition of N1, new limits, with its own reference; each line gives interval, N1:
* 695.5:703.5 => -0.018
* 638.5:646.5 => 0.083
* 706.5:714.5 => -0.010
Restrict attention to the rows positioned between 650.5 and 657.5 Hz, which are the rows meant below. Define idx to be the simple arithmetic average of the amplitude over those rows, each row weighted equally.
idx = 1.70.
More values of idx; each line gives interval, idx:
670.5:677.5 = 1.61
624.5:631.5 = 1.72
